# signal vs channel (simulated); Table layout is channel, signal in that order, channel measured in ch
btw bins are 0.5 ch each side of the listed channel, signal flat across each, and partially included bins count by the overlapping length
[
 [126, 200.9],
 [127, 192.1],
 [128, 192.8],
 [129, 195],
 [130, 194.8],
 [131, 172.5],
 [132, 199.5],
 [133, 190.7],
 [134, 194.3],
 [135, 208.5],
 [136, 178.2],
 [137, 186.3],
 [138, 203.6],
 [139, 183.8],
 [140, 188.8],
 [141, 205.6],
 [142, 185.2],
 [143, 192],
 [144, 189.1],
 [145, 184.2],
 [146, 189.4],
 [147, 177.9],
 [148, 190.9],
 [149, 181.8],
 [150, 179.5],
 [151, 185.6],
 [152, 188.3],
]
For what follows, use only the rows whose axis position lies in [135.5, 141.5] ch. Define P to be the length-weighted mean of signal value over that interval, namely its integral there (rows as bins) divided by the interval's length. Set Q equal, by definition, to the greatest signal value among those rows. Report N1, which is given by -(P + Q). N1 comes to -397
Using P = 191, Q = 205.6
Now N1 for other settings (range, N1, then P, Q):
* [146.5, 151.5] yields -374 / 183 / 190.9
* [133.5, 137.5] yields -400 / 192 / 208.5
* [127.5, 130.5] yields -389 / 194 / 195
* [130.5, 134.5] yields -389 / 189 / 199.5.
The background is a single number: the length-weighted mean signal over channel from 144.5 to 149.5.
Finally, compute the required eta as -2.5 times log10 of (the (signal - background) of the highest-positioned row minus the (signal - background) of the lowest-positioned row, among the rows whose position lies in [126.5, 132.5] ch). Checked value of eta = -2.2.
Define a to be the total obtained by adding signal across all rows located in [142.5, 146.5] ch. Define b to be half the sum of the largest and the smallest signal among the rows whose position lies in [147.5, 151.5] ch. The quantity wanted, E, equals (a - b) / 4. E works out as 142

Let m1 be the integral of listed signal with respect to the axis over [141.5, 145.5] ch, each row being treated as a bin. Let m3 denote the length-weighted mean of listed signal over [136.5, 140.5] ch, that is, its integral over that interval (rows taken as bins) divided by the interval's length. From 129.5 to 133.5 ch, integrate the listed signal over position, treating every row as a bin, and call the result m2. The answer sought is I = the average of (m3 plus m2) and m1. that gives 849.3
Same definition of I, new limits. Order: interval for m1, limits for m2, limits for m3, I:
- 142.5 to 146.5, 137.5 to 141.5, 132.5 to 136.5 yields 864.7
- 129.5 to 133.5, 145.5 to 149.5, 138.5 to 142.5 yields 844.2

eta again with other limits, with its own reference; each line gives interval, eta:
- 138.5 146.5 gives -1.9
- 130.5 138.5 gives -3.7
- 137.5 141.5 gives -0.8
